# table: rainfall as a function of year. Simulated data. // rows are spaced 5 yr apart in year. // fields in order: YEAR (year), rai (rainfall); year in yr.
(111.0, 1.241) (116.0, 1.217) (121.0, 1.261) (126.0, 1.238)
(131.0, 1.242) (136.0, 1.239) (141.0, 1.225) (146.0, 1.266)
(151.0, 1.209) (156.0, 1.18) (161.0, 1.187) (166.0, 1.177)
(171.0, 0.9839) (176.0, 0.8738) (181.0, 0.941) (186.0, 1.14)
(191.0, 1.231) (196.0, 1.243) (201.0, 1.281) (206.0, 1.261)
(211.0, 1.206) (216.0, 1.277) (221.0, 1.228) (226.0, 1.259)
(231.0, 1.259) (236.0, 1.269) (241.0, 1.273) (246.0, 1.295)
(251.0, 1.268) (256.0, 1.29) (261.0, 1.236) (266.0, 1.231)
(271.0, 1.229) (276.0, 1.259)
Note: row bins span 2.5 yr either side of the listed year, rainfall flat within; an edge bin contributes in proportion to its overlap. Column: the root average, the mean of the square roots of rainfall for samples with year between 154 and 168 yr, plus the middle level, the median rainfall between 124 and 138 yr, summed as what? 2.33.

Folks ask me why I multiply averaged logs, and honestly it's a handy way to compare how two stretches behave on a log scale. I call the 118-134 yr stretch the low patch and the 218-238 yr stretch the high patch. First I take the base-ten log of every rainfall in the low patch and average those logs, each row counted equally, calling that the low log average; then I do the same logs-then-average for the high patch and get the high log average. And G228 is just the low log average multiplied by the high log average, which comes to 0.0094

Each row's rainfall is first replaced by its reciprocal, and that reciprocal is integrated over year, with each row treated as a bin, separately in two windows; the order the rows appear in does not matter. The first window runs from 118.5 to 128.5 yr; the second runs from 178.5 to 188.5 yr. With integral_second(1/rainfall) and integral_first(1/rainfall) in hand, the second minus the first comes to 1.7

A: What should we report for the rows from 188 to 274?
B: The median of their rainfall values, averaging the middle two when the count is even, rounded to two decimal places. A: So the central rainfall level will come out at 1.26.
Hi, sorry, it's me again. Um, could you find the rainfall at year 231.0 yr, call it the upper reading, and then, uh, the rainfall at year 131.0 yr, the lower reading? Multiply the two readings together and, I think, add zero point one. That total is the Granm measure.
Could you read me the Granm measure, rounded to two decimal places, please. 1.66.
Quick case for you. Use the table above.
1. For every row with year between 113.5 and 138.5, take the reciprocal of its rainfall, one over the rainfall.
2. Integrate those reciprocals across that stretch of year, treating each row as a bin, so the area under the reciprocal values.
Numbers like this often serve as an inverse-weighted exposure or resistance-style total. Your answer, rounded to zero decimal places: 20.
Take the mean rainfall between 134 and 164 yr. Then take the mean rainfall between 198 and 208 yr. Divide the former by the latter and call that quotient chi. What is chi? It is 0.958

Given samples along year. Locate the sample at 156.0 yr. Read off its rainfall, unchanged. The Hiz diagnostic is 1.18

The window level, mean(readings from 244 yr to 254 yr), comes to 1.28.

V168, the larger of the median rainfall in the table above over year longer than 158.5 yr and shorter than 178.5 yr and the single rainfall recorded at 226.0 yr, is 1.259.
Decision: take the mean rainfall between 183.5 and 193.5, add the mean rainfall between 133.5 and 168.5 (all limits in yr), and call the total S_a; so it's 2.40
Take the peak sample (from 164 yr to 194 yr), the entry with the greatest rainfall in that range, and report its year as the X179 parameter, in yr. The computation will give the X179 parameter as 191.0 yr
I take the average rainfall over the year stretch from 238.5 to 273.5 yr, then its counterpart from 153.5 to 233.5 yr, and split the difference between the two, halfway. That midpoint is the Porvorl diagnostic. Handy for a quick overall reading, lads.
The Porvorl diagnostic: 1.22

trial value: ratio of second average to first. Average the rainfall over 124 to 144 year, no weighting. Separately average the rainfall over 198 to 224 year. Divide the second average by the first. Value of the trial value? 1.01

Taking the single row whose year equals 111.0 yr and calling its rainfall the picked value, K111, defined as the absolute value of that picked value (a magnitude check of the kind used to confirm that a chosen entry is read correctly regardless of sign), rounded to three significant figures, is 1.24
